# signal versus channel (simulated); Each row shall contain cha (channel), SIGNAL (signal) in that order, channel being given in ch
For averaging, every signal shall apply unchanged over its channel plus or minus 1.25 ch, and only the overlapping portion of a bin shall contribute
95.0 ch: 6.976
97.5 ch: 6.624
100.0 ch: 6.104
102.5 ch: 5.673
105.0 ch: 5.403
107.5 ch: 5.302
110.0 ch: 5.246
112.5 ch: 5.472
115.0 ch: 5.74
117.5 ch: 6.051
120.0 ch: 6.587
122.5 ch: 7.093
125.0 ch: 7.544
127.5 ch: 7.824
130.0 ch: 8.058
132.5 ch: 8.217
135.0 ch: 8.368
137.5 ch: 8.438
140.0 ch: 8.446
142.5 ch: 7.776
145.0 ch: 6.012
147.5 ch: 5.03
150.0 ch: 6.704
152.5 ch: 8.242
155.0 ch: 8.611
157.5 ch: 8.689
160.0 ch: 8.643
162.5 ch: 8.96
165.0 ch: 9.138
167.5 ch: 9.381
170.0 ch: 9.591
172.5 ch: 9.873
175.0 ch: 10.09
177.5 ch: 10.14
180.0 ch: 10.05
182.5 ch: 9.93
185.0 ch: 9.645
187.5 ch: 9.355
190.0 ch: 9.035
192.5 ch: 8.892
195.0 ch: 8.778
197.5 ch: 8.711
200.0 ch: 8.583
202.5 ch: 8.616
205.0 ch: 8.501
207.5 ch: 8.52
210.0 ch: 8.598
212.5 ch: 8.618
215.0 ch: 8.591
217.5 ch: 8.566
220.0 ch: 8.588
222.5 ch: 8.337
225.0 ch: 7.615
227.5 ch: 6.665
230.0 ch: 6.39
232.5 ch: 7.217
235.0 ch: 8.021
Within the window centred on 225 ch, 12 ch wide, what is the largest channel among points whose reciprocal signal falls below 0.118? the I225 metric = 220.0 ch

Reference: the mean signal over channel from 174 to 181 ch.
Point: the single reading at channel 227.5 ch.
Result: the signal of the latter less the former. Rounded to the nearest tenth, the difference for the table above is -3.4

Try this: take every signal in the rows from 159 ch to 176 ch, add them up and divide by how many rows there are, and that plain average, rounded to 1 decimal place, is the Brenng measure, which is 9.4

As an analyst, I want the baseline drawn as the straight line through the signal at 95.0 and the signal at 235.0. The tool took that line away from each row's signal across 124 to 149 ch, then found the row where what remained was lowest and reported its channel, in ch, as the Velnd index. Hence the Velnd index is 147.5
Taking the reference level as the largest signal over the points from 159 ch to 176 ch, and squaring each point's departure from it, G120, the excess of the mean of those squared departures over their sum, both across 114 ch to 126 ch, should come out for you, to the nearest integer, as -50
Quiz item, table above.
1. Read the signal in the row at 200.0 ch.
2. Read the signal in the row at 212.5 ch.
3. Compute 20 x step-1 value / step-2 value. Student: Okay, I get 19.9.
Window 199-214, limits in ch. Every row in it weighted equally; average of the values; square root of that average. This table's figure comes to 2.9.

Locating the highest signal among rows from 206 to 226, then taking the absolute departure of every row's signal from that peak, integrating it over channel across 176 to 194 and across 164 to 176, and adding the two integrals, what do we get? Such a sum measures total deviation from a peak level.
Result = 29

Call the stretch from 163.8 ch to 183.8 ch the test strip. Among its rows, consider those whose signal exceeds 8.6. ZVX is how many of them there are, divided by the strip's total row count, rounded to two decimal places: 1.00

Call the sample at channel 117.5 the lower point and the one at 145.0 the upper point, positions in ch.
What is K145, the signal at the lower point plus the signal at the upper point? 12.1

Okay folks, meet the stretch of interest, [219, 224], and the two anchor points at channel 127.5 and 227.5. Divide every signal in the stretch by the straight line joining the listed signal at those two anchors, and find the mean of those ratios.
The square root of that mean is 1.12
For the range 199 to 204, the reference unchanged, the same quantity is 1.11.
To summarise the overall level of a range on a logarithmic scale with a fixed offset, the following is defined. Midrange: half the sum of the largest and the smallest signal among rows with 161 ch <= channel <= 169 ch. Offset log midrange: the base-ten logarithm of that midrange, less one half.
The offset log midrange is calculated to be 0.46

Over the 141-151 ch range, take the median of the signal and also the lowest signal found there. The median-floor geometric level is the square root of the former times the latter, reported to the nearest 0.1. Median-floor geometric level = 5.7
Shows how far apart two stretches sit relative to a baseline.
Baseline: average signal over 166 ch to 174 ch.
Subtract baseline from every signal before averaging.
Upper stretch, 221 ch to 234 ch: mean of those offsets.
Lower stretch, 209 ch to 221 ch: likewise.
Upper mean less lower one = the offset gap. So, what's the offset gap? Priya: -1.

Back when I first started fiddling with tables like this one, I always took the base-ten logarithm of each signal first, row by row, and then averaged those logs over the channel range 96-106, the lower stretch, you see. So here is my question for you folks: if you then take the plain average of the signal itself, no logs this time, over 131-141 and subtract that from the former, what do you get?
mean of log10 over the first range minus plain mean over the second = -7.6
